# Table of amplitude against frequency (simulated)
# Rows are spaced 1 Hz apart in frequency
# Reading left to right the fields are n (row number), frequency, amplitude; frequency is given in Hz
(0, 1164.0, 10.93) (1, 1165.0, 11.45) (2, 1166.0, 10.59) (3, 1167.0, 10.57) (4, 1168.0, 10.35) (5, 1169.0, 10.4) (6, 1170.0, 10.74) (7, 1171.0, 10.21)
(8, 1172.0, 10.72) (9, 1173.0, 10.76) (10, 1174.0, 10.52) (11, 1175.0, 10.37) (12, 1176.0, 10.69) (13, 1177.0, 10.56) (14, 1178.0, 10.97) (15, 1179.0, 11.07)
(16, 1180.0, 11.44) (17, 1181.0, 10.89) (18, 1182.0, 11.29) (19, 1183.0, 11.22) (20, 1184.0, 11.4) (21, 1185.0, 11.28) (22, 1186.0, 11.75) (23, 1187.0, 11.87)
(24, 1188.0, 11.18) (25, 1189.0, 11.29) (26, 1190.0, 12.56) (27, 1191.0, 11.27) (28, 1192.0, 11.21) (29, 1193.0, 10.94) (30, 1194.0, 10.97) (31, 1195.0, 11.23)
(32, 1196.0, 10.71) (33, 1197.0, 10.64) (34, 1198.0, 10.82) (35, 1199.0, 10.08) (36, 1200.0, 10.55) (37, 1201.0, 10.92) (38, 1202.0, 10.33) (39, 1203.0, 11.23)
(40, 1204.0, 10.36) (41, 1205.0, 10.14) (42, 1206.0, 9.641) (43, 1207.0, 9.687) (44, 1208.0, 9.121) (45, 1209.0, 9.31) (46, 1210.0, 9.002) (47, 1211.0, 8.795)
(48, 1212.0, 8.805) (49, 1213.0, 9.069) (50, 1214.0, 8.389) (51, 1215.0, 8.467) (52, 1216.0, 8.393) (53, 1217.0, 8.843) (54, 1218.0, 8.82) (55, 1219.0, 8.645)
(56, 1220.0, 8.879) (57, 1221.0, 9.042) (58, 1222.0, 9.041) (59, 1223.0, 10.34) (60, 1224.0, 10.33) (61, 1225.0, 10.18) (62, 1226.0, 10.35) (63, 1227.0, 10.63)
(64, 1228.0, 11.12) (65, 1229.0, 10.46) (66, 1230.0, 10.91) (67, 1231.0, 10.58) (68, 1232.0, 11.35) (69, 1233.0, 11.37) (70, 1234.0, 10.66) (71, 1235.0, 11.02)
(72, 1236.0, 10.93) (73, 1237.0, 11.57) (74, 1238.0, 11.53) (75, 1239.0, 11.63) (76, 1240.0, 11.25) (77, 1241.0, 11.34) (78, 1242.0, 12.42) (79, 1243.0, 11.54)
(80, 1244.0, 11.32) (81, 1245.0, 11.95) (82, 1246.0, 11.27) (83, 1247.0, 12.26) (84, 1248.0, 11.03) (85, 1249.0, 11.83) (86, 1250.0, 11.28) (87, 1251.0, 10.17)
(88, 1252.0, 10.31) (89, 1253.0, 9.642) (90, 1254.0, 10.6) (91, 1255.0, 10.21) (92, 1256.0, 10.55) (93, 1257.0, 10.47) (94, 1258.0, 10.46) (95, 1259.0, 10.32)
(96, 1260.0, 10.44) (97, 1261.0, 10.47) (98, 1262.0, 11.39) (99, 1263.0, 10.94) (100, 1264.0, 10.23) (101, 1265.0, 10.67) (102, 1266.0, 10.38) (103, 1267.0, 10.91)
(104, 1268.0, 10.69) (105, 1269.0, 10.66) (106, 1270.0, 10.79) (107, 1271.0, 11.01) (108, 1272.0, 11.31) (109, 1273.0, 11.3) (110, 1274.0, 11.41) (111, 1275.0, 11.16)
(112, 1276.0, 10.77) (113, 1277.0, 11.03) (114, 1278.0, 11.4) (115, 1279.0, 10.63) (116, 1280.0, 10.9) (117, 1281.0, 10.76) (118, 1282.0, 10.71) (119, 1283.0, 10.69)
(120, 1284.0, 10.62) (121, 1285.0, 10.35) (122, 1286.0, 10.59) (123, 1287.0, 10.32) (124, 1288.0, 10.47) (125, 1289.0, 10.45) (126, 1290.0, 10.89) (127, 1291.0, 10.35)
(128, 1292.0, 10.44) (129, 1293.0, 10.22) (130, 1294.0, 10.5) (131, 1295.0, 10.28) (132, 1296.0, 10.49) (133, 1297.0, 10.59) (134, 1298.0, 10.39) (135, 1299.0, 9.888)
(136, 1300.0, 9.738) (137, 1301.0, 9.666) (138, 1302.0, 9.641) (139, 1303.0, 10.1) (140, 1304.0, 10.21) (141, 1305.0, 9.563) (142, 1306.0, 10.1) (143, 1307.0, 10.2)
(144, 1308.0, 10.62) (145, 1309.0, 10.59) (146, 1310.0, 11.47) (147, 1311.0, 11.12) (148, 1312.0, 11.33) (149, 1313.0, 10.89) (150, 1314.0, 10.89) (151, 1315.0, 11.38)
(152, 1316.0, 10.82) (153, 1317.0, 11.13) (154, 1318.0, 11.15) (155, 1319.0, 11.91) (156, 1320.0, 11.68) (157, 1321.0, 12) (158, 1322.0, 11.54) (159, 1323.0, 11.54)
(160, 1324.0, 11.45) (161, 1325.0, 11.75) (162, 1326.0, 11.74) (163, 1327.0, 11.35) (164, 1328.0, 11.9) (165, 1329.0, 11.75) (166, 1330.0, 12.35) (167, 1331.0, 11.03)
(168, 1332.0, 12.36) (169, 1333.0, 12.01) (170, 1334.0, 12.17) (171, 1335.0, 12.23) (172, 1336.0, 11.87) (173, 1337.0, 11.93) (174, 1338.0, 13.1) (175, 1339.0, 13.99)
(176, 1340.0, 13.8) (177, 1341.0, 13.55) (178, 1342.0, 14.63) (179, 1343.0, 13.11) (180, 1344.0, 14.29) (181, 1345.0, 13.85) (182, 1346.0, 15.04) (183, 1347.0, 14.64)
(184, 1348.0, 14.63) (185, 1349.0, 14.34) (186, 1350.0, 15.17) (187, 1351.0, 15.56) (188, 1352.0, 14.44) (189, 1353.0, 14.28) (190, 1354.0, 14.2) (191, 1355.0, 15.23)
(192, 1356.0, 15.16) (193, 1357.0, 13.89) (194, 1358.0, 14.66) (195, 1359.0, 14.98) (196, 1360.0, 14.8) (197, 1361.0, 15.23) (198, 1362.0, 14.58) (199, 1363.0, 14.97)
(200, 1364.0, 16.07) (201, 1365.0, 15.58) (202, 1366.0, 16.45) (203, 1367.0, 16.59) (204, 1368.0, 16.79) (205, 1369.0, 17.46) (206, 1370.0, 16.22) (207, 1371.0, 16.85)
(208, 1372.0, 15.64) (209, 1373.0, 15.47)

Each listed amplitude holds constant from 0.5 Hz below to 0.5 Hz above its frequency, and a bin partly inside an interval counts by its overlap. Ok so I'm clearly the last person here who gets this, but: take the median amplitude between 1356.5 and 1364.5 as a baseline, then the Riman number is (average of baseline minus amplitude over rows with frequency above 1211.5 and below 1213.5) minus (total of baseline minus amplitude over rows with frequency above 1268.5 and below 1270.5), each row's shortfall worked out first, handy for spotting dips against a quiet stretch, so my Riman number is -2.4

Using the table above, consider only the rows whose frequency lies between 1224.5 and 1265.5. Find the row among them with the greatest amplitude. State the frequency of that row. 1242.0 Hz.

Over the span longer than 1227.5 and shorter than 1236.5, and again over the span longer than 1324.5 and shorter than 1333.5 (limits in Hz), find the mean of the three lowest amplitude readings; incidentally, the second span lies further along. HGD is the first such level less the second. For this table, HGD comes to -0.8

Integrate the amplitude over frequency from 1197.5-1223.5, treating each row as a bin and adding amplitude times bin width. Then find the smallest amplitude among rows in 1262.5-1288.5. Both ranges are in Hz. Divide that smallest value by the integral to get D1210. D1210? 0.0415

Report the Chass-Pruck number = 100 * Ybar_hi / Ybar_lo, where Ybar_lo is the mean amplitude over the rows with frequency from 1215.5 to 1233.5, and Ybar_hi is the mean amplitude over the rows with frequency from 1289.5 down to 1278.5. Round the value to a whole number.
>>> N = 106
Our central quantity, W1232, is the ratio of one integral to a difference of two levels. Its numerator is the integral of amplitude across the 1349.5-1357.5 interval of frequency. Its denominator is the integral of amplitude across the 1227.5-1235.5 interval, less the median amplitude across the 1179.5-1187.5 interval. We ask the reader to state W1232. 1.55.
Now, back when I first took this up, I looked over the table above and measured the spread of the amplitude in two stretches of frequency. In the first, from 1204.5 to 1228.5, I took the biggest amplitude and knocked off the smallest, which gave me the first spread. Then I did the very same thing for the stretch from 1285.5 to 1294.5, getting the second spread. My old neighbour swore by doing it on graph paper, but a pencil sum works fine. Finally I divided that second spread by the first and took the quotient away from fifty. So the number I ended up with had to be 49.8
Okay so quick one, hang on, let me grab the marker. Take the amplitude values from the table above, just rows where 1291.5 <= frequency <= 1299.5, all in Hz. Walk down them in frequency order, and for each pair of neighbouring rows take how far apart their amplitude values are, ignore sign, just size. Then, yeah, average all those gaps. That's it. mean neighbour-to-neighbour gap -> 0.25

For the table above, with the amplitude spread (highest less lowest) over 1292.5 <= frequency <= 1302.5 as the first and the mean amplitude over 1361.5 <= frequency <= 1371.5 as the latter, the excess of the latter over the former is 15.2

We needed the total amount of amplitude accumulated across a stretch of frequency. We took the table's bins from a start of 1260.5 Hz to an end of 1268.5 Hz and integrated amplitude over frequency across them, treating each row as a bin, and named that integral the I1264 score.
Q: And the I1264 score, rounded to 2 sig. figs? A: 86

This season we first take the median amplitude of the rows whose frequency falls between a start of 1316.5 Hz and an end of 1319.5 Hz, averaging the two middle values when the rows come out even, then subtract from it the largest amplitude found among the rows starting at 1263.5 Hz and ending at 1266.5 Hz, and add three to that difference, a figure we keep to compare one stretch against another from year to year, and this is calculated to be 3.5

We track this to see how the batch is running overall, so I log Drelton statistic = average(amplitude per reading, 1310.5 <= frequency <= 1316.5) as 11.1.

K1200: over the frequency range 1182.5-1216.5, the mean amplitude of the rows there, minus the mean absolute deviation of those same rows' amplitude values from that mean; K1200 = 9.4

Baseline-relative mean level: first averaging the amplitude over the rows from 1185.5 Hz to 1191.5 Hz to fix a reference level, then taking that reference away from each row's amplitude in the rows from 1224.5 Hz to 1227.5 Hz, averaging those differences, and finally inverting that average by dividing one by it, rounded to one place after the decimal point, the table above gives -0.8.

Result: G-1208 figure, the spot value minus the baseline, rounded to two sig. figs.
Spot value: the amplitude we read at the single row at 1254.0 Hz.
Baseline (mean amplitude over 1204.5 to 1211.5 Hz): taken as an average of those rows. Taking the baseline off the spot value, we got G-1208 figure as 1.2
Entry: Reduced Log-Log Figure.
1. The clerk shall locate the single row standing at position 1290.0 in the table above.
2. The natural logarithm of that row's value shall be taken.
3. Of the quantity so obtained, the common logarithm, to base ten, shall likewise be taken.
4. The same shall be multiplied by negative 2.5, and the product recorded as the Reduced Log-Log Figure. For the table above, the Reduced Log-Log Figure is -0.95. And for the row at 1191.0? -0.96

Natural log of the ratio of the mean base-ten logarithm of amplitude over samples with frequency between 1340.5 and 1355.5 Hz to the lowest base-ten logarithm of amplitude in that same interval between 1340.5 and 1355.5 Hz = 0.037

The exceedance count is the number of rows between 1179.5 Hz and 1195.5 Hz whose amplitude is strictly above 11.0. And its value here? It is 13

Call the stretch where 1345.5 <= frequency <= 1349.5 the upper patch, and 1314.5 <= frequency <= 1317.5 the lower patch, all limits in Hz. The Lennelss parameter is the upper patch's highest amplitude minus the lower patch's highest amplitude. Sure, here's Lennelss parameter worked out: 3.7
